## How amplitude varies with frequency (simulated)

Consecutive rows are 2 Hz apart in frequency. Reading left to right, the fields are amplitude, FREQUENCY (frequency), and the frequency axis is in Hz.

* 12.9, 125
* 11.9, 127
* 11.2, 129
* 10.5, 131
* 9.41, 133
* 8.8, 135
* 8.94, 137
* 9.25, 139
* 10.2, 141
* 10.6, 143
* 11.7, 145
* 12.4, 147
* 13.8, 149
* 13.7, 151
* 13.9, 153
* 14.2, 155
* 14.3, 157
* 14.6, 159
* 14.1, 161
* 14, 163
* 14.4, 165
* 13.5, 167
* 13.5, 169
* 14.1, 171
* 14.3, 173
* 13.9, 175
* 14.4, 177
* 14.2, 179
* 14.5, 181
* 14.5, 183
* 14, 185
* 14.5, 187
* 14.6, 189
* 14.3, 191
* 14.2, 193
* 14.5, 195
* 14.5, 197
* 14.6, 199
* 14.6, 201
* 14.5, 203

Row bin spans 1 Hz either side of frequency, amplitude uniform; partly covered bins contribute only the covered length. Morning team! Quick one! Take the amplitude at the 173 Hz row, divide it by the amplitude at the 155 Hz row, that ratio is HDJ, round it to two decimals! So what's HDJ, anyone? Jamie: 1.01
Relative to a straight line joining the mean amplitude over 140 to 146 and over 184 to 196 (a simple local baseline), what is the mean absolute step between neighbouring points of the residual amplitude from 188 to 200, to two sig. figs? 0.21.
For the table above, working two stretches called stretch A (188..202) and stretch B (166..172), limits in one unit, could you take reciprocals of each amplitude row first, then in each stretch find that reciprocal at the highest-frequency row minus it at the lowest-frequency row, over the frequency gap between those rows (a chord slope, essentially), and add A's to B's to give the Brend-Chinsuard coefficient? -0.0008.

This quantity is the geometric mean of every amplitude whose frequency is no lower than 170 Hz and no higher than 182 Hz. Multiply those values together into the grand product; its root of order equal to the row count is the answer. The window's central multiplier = 14.23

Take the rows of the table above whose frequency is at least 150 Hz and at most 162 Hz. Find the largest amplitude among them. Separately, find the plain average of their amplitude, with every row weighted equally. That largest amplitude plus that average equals 28.7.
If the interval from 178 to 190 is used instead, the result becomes 29.0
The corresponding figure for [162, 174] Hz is 28.4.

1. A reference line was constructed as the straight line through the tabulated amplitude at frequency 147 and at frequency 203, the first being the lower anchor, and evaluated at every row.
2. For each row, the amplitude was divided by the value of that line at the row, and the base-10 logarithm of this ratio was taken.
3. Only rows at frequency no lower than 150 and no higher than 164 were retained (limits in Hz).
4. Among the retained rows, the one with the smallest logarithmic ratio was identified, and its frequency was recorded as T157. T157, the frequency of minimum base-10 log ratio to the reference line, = 163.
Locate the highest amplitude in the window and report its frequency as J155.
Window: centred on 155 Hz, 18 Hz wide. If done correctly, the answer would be 159 Hz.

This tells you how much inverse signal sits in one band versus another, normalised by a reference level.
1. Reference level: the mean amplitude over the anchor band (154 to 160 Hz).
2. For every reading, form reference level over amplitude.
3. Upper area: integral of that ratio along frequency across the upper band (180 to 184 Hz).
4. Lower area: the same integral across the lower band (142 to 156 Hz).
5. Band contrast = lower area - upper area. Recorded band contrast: 12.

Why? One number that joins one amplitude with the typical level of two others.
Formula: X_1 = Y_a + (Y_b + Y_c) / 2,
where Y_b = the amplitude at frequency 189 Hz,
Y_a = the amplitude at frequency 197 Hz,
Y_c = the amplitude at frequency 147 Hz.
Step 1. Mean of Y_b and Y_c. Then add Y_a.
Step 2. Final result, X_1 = 28.0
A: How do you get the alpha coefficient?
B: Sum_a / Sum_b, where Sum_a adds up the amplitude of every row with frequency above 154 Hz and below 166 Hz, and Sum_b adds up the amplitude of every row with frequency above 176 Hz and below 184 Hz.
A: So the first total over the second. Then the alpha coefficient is 1.5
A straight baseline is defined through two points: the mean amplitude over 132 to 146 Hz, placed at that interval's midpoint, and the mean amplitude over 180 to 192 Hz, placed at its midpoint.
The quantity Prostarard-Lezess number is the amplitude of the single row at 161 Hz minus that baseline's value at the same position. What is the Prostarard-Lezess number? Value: 2.1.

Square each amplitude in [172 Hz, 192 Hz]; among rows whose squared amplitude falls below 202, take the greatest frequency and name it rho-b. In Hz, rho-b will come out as 185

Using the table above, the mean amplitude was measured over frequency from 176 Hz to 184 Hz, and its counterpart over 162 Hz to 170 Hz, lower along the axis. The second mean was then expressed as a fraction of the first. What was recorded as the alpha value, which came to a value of 0.96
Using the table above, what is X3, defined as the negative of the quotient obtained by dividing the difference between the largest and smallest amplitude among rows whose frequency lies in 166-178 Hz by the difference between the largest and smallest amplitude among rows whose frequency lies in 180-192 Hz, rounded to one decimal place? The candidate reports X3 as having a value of -1.5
